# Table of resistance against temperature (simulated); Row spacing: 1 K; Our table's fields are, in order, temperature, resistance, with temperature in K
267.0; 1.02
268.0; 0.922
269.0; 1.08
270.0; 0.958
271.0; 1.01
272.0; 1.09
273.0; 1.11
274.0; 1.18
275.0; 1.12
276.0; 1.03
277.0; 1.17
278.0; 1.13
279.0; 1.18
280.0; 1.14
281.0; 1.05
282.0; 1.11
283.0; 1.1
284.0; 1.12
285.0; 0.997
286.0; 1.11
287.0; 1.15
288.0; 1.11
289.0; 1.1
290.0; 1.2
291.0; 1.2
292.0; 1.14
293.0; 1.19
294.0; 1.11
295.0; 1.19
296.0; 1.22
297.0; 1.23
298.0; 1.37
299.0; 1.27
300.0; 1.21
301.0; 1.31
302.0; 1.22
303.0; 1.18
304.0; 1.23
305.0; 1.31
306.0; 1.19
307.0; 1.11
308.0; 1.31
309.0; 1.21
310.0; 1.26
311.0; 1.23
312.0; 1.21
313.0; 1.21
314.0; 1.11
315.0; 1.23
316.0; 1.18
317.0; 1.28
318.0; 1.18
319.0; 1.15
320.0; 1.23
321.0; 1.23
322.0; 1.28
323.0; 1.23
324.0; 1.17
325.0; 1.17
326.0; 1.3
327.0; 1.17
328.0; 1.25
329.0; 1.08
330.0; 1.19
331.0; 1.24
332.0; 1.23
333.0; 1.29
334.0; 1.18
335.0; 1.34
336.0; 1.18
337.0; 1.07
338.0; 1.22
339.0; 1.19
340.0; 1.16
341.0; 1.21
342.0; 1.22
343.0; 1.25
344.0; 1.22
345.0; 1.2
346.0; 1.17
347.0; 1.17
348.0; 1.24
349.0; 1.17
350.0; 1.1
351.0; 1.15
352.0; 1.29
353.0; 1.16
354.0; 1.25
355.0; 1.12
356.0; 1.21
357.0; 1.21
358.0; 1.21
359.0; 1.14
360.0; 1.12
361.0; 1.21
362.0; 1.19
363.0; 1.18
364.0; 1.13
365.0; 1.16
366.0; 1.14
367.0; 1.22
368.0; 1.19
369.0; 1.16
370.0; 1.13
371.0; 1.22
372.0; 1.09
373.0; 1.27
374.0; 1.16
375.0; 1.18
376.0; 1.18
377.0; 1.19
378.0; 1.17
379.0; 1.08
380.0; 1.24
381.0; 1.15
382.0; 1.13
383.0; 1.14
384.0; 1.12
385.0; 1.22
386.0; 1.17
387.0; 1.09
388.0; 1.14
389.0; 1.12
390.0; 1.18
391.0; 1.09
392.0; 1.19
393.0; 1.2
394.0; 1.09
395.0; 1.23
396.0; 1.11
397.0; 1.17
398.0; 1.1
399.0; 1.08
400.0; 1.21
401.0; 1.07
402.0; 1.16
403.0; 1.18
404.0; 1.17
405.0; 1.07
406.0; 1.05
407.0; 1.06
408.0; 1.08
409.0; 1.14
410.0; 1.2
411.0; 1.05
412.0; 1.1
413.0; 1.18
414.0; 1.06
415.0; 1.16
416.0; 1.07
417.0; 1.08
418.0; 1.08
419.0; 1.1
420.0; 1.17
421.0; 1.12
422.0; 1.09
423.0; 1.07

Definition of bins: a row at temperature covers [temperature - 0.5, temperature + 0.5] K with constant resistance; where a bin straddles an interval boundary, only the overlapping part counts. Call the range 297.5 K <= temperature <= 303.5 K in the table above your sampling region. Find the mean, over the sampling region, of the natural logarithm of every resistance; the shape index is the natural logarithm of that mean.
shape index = -1.5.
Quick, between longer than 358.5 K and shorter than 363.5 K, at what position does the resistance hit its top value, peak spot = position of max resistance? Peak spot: 361.0 K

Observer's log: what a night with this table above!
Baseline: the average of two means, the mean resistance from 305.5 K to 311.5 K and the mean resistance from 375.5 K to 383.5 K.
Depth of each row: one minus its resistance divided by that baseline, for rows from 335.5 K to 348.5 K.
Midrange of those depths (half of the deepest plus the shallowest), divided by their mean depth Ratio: -9.3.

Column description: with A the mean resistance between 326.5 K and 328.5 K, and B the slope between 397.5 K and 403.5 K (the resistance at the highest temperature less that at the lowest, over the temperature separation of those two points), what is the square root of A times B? 0.139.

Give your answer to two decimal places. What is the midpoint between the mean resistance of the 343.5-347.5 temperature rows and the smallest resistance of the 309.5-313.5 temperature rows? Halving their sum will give 1.20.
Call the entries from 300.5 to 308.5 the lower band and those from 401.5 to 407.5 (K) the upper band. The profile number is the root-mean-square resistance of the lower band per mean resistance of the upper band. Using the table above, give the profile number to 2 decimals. 1.11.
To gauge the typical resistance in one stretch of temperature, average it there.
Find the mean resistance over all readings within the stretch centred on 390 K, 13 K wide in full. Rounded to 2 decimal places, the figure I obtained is 1.15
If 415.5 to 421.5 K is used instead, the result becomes 1.10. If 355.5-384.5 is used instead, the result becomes 1.17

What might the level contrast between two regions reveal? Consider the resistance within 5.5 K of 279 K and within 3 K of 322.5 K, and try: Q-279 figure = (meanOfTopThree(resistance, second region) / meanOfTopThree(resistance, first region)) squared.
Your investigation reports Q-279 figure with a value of 1.12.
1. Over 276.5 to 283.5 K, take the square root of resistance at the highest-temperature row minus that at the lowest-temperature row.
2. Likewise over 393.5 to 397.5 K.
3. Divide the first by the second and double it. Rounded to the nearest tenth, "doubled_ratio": -1.7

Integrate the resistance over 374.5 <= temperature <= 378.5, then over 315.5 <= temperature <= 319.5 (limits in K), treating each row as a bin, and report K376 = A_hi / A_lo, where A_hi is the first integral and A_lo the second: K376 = 0.99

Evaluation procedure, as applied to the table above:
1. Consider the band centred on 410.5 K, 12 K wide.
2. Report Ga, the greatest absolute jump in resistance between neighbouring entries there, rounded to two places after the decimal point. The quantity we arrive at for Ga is 0.15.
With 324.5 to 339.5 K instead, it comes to 0.17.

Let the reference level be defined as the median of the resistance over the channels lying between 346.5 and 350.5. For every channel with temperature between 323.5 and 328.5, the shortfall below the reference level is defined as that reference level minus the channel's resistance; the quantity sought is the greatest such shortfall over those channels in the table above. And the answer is 0.00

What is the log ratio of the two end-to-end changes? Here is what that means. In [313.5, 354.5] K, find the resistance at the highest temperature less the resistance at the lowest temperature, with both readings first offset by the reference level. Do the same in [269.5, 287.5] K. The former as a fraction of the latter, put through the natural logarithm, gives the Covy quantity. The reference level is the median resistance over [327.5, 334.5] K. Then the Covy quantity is -0.32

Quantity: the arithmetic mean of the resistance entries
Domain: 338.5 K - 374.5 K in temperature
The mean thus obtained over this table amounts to 1.18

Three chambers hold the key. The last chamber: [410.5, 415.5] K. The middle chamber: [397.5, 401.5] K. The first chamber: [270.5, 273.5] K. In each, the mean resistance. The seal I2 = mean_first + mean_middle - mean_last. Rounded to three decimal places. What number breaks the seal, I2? 1.075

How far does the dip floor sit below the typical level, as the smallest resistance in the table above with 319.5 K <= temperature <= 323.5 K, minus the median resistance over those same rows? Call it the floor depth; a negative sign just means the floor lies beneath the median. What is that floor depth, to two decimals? 0.00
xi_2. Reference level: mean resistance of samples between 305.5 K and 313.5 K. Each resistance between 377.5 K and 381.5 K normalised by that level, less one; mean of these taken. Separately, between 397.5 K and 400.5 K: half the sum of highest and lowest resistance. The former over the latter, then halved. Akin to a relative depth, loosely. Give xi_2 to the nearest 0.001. -0.020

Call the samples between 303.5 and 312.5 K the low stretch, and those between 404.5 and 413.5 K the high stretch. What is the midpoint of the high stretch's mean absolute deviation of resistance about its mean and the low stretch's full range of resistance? 0.12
